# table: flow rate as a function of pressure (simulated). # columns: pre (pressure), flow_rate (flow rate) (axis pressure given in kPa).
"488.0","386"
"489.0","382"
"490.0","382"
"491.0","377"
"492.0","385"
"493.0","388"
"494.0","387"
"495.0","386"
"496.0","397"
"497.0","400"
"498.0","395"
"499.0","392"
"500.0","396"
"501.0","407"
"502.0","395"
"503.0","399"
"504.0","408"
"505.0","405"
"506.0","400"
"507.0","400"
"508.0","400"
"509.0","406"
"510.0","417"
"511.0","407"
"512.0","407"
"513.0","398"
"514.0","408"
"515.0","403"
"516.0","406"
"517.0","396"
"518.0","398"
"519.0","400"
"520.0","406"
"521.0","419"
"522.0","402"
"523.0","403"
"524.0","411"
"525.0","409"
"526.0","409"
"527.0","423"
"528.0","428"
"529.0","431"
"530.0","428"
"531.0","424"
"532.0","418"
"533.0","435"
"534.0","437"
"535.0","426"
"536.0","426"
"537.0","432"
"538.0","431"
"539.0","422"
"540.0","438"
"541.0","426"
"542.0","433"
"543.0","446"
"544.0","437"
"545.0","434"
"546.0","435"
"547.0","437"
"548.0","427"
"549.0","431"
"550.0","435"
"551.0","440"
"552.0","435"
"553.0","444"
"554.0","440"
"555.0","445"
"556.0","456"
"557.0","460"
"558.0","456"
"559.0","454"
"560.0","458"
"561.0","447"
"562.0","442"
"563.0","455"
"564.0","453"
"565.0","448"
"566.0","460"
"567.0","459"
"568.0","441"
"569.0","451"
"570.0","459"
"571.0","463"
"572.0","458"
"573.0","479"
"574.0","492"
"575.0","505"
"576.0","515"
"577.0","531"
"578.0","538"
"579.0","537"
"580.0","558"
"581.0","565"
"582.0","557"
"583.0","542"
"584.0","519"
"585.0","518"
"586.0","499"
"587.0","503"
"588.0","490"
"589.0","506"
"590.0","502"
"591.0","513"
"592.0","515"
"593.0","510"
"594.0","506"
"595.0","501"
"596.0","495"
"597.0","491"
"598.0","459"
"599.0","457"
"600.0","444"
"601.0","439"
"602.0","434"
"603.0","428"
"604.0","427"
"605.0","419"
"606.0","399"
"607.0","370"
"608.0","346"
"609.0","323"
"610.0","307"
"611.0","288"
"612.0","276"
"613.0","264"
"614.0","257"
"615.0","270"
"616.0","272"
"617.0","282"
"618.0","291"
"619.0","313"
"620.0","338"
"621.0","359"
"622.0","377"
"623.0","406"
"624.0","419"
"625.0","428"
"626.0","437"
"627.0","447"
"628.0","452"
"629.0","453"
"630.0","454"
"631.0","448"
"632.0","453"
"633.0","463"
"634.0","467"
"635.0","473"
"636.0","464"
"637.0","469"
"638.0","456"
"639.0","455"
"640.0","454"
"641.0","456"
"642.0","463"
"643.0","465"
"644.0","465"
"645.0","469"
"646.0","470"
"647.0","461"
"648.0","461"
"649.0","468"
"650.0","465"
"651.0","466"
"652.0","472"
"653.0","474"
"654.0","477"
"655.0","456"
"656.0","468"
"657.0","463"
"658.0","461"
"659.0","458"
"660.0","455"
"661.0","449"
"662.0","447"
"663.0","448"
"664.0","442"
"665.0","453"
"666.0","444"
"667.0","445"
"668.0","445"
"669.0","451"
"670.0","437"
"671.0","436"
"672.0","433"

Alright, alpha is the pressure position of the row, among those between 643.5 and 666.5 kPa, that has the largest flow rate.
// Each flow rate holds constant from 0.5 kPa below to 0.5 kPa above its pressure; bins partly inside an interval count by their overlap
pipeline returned 654.0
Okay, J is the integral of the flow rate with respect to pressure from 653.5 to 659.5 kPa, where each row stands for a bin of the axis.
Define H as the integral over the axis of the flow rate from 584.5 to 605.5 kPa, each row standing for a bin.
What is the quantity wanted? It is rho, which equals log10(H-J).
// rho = 3.86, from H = 10056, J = 2783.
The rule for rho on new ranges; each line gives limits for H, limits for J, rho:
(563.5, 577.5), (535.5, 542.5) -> 3.56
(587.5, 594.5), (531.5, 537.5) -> 2.99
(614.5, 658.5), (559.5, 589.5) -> 3.63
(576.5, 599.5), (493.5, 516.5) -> 3.41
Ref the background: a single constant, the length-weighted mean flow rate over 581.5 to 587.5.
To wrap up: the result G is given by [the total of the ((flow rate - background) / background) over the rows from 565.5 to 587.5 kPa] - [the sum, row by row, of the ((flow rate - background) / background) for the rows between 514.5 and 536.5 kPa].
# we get 3.7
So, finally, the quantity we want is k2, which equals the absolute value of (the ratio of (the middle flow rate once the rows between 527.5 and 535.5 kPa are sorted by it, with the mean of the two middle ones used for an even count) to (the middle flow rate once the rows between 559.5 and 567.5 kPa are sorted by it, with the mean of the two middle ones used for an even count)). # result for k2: 0.94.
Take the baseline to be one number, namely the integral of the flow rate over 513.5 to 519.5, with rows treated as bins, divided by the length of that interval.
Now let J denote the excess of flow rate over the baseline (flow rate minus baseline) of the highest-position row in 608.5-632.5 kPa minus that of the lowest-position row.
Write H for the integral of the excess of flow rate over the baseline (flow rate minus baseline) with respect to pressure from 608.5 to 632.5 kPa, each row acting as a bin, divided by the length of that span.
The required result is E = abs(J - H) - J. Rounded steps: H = -43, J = 130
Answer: 43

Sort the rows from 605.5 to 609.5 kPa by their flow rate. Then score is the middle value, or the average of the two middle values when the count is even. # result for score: 358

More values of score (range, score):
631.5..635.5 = 465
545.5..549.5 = 433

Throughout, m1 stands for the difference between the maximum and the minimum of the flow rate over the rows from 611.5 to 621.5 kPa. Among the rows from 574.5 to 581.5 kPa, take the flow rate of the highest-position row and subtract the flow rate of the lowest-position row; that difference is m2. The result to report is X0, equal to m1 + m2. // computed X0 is 162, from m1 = 102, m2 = 60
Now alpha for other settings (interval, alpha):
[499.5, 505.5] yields 504.0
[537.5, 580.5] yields 580.0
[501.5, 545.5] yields 543.0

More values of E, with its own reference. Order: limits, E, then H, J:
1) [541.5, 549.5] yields 37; 33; -2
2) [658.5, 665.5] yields 58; 48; -5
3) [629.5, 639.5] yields 56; 58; 1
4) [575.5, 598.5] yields 226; 114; -56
